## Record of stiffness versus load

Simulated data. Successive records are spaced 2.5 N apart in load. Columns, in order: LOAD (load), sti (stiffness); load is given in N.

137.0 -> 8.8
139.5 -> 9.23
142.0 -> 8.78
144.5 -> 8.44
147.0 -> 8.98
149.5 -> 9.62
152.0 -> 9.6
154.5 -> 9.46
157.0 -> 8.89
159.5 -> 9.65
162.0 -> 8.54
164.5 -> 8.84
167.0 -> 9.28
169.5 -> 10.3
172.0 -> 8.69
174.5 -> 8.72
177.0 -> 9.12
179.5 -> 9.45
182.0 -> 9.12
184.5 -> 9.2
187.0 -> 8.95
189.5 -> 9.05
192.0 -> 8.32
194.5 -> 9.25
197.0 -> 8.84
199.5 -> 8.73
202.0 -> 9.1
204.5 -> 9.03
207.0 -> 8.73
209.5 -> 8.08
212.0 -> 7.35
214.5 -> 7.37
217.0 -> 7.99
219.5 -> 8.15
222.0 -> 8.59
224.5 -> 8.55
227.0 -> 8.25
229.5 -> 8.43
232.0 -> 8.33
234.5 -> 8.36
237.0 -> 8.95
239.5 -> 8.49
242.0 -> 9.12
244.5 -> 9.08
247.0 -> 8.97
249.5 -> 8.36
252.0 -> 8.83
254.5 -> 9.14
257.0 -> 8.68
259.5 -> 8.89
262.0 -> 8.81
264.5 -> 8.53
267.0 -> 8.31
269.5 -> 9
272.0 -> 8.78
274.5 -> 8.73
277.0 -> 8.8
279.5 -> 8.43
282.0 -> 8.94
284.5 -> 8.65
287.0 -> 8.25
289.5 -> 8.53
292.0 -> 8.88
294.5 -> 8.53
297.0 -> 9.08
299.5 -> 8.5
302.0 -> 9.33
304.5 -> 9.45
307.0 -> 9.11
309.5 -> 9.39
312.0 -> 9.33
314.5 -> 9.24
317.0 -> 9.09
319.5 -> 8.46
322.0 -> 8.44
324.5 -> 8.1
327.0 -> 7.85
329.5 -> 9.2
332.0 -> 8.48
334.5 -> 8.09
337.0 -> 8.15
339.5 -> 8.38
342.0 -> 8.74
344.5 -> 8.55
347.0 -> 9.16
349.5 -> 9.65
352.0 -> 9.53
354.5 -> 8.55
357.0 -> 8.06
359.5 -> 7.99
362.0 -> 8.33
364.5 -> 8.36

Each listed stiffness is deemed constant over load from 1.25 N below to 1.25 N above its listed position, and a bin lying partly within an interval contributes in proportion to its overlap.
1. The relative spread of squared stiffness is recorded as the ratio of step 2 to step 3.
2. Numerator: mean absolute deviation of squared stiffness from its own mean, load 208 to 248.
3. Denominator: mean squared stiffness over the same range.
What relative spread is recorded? 0.093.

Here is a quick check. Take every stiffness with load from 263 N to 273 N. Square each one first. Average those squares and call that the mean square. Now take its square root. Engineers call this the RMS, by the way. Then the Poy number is 8.66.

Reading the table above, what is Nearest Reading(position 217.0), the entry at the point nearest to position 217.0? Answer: 7.99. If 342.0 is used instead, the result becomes 8.74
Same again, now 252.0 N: 8.83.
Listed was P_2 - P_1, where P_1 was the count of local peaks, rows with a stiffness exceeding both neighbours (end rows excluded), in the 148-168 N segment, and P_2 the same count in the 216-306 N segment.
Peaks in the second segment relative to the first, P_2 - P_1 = 10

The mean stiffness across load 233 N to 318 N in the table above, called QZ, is 8.84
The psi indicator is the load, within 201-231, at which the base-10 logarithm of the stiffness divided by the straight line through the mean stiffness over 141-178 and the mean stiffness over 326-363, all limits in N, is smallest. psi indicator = 212.0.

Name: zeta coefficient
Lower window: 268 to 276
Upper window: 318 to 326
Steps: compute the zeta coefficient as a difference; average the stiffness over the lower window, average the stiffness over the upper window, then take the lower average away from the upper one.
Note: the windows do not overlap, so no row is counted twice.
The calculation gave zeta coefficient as -0.5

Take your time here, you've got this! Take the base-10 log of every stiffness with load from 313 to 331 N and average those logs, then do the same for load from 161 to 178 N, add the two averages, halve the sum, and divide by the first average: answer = 1.01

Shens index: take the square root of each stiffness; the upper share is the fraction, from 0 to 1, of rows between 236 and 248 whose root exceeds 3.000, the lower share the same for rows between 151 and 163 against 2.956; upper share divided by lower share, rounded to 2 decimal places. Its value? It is 0.50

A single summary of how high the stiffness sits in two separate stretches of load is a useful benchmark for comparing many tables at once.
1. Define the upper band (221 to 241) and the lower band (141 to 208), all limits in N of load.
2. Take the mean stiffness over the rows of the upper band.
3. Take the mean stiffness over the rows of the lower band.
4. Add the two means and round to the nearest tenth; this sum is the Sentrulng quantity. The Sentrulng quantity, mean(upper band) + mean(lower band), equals 17.6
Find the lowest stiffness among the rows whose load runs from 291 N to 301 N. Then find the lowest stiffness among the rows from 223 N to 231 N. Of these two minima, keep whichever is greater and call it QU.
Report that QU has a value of 8.50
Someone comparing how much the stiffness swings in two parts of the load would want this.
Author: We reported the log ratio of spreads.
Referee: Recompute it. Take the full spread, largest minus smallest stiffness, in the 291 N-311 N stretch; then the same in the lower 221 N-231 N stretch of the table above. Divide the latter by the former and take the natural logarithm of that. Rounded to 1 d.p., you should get -1.0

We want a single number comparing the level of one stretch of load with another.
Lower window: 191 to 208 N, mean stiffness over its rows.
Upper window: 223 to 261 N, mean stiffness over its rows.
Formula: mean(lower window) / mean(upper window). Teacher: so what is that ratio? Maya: 1.02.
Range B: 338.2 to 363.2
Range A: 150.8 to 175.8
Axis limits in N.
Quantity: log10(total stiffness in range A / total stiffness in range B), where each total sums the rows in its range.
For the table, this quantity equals 0.024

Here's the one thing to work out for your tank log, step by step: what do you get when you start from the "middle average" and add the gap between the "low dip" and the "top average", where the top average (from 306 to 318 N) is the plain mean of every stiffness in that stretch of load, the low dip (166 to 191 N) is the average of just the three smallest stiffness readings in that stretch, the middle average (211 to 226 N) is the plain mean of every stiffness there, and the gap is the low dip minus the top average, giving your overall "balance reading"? 7.6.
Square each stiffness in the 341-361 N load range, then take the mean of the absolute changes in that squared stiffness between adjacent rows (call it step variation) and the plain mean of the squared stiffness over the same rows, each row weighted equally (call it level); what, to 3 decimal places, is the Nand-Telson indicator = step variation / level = 0.097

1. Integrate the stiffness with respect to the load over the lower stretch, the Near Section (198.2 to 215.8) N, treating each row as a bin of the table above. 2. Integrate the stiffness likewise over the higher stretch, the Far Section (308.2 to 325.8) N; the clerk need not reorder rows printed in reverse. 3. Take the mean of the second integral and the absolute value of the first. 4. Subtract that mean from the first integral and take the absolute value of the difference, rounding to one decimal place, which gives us 4.6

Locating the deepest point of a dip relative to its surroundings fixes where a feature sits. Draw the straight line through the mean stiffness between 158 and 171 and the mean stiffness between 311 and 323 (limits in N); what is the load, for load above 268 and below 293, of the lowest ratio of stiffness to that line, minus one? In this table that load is 287.0 N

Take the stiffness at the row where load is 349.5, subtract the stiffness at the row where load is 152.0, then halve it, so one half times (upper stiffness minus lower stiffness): 0.0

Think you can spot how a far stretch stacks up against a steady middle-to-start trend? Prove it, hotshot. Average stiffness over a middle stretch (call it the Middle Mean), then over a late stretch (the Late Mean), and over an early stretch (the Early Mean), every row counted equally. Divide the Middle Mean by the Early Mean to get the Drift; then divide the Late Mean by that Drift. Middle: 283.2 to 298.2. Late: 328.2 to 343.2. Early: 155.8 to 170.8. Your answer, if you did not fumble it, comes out 9.1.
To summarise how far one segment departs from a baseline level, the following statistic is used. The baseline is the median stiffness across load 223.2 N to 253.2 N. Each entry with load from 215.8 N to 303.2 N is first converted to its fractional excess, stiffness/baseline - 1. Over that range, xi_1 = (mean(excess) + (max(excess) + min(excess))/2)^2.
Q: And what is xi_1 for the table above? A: 0.0011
